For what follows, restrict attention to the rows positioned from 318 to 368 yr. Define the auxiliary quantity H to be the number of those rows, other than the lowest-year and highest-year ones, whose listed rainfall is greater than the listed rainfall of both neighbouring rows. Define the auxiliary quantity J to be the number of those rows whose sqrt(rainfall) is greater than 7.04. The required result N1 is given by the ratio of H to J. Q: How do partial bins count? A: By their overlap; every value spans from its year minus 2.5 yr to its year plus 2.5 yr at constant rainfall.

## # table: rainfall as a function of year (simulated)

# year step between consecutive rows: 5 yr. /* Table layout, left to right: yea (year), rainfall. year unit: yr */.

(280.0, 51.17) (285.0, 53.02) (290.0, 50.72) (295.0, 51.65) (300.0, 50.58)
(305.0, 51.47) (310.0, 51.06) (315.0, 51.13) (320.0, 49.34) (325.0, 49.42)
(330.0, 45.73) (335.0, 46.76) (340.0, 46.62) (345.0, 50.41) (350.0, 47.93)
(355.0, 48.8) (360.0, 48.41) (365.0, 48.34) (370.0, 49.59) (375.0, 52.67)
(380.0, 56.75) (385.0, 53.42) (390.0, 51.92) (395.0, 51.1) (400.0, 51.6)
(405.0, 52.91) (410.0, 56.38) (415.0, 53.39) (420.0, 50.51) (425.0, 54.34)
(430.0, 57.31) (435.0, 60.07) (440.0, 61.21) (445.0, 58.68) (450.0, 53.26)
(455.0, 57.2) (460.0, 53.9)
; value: 4.0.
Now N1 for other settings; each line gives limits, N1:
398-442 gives 0.1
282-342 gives 0.7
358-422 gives 0.2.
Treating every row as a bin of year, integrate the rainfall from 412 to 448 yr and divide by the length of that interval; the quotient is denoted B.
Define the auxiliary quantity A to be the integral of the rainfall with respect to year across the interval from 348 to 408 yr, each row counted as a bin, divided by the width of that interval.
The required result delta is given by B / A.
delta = 1.10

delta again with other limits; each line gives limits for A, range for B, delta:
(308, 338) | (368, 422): 1.08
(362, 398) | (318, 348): 0.93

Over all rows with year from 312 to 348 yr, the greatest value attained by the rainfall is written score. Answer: 51.13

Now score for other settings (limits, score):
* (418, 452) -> 61.21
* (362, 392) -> 56.75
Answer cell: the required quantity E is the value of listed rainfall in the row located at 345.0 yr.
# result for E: 50.41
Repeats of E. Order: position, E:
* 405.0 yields 52.91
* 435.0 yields 60.07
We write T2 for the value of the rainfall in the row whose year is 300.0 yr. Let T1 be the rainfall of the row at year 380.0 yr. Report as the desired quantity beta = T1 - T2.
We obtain 6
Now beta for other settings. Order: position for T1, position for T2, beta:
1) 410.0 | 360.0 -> 8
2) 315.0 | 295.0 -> -1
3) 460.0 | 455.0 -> -3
